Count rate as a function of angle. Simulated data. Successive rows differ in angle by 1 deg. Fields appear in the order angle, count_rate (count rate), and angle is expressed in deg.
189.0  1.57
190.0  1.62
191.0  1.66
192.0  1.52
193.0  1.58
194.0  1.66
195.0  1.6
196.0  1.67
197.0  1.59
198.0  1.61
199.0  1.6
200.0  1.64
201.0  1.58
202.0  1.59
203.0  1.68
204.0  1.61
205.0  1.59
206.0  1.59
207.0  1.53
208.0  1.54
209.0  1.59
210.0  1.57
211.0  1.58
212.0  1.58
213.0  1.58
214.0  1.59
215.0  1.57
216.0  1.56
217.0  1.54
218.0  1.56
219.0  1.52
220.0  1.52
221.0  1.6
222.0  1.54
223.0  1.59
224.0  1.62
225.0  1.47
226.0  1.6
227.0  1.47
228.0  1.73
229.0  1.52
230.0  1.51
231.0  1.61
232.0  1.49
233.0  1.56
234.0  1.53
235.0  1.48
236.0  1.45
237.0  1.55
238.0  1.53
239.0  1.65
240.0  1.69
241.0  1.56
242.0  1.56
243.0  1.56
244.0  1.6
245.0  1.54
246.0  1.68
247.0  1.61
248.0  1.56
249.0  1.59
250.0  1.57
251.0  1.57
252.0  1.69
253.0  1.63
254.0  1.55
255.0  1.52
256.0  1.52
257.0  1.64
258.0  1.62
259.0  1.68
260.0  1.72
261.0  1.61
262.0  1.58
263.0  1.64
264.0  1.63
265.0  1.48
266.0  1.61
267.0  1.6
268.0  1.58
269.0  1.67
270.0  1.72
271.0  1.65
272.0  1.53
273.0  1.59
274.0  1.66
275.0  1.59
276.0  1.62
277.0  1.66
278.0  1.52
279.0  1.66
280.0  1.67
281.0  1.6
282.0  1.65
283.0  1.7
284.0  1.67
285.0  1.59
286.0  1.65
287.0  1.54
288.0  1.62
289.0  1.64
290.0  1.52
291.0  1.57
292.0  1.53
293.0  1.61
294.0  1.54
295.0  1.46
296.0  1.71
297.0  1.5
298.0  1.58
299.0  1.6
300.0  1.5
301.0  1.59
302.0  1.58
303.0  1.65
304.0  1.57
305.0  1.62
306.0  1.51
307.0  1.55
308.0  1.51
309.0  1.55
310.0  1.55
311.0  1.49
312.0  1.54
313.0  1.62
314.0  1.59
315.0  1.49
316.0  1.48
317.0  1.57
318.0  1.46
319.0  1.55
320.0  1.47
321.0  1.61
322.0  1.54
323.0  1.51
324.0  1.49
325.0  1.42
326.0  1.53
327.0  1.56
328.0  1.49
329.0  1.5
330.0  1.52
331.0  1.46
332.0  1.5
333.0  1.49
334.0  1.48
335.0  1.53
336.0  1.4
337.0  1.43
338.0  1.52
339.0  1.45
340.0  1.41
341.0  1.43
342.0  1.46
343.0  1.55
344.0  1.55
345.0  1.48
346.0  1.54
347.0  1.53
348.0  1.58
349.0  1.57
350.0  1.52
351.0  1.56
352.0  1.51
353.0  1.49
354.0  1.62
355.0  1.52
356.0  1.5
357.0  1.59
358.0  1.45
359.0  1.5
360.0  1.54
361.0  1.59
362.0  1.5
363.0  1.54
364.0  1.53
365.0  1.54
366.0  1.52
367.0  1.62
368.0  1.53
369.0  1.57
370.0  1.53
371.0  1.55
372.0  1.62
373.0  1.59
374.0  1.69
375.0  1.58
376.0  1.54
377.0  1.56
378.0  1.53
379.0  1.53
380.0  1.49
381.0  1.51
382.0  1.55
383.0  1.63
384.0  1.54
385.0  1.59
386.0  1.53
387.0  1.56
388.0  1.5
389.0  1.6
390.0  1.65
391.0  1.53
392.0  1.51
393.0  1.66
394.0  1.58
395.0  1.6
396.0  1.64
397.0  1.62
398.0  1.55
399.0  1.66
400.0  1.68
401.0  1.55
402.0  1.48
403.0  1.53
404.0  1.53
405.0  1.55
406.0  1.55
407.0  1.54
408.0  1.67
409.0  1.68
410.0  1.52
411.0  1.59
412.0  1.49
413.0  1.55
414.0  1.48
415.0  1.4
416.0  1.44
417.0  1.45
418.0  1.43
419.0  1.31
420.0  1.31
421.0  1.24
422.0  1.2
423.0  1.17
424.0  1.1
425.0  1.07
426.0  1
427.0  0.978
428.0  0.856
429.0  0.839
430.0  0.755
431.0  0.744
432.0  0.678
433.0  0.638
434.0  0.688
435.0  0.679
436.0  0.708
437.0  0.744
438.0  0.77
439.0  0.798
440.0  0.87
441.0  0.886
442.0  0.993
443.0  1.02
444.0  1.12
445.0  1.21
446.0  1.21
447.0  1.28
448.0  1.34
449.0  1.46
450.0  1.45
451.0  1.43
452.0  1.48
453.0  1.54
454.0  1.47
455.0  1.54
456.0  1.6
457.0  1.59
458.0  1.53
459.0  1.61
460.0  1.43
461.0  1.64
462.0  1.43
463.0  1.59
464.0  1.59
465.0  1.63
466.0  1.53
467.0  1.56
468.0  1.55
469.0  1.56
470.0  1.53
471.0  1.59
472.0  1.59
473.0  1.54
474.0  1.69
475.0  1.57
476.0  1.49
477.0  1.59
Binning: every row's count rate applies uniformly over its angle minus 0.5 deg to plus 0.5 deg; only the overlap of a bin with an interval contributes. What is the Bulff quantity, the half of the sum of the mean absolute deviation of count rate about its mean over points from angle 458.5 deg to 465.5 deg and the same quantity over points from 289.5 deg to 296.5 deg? 0.066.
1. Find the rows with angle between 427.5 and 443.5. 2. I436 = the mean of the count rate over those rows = 0.79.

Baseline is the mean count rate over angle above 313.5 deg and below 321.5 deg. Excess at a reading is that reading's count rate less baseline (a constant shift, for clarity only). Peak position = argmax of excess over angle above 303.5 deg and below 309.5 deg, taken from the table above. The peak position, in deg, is 305.0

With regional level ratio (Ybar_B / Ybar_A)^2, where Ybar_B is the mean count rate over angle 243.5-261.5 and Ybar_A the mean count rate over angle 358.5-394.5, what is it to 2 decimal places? 1.06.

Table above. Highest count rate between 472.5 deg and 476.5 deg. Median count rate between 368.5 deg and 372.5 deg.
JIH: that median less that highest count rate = -0.13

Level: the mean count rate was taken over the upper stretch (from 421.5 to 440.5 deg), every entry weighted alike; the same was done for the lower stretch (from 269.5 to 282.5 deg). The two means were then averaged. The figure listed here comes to 1.24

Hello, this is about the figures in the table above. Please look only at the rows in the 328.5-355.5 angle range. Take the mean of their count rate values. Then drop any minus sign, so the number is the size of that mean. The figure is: 1.50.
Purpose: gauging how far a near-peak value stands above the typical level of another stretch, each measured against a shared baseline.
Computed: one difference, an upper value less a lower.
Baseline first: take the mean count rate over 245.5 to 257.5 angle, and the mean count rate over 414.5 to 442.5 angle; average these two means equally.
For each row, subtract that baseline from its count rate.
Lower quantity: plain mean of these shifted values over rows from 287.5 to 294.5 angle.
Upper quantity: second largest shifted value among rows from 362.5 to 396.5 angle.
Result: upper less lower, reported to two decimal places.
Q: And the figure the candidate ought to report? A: 0.08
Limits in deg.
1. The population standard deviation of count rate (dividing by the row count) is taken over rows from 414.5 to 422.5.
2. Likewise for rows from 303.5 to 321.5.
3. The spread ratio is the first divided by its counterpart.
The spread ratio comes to 1.8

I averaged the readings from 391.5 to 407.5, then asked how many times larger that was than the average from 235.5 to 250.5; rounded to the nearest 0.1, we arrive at 1.0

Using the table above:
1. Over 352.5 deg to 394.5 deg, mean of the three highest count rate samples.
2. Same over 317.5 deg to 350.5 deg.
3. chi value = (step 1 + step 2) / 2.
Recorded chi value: 1.63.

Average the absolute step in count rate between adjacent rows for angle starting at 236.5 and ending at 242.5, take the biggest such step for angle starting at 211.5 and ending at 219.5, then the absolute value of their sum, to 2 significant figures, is 0.10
